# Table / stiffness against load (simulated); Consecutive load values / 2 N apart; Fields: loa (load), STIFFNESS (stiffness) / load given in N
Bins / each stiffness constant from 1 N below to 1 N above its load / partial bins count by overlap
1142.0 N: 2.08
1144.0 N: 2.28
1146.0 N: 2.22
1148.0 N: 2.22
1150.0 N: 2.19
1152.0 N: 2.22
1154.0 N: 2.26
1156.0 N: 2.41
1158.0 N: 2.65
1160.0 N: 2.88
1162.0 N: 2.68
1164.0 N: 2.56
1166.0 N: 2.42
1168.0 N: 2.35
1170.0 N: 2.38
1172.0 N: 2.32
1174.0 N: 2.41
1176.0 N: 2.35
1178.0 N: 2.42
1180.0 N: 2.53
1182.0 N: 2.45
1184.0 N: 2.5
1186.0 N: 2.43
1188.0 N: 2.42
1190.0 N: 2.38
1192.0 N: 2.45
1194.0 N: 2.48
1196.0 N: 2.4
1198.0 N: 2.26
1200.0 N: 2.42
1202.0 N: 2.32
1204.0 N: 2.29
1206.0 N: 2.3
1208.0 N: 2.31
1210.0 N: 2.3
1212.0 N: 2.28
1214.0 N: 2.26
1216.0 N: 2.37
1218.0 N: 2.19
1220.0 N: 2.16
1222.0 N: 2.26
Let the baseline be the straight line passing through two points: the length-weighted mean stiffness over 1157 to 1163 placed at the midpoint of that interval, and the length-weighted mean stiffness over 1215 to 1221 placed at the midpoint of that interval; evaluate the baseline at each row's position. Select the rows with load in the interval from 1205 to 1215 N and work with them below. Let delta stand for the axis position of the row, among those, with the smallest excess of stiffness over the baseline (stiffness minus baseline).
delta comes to 1206.0 N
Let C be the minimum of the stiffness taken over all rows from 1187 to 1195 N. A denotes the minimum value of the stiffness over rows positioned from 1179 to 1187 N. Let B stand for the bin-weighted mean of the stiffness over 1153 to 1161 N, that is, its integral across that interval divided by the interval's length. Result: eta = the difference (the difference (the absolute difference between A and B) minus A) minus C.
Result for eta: -4.69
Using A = 2.43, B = 2.55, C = 2.38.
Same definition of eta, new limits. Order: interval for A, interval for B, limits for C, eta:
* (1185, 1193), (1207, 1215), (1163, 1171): -4.64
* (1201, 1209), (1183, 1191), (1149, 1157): -4.34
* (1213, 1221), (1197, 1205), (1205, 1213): -4.28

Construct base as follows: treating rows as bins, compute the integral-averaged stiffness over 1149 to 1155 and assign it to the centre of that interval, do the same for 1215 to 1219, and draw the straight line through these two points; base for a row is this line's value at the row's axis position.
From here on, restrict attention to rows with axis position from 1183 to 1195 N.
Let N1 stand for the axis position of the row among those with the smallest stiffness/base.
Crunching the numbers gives 1190.0 N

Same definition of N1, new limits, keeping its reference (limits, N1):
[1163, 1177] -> 1172.0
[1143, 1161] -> 1150.0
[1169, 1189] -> 1172.0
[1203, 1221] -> 1220.0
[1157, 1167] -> 1166.0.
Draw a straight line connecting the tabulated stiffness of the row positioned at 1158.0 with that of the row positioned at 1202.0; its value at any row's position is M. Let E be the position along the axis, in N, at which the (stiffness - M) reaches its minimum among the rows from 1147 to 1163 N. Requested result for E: 1150.0 N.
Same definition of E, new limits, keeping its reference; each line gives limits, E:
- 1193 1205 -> 1198.0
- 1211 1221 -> 1220.0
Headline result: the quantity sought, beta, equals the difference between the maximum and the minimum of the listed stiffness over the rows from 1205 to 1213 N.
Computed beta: 0.03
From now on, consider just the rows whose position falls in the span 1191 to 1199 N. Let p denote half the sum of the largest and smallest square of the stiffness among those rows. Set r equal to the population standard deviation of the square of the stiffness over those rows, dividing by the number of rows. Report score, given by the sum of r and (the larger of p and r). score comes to 6.0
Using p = 5.6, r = 0.40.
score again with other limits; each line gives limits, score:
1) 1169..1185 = 6.2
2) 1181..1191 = 6.1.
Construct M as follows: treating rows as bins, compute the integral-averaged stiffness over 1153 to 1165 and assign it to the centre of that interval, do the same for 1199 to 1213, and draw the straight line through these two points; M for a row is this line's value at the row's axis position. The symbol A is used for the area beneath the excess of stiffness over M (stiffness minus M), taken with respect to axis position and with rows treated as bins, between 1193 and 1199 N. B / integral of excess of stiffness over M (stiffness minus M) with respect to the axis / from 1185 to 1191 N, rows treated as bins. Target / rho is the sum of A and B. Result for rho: 0.0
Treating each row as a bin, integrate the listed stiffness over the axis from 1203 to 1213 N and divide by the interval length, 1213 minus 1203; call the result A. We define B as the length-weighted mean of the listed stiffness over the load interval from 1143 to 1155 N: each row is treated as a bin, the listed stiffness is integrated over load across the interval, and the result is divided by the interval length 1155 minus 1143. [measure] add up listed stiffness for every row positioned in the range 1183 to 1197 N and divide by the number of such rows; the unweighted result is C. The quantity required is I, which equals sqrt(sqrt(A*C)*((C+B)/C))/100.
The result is 0.0213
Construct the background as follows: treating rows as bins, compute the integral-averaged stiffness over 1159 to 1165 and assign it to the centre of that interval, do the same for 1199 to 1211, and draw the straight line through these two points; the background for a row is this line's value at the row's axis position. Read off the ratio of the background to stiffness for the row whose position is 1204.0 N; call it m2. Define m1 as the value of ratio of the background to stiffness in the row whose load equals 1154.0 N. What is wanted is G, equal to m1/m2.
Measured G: 1.21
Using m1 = 1.23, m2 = 1.02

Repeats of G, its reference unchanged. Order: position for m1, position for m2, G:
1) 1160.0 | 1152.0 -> 0.75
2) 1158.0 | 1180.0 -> 1.03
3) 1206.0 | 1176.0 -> 0.92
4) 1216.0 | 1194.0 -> 0.96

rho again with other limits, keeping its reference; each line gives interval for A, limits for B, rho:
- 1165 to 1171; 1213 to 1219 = -0.8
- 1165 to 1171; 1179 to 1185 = -0.6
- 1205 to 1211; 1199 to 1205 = 0.0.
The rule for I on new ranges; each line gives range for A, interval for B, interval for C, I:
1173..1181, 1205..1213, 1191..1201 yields 0.0217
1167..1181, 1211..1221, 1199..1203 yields 0.0216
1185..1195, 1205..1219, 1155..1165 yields 0.0217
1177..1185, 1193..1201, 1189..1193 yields 0.0221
